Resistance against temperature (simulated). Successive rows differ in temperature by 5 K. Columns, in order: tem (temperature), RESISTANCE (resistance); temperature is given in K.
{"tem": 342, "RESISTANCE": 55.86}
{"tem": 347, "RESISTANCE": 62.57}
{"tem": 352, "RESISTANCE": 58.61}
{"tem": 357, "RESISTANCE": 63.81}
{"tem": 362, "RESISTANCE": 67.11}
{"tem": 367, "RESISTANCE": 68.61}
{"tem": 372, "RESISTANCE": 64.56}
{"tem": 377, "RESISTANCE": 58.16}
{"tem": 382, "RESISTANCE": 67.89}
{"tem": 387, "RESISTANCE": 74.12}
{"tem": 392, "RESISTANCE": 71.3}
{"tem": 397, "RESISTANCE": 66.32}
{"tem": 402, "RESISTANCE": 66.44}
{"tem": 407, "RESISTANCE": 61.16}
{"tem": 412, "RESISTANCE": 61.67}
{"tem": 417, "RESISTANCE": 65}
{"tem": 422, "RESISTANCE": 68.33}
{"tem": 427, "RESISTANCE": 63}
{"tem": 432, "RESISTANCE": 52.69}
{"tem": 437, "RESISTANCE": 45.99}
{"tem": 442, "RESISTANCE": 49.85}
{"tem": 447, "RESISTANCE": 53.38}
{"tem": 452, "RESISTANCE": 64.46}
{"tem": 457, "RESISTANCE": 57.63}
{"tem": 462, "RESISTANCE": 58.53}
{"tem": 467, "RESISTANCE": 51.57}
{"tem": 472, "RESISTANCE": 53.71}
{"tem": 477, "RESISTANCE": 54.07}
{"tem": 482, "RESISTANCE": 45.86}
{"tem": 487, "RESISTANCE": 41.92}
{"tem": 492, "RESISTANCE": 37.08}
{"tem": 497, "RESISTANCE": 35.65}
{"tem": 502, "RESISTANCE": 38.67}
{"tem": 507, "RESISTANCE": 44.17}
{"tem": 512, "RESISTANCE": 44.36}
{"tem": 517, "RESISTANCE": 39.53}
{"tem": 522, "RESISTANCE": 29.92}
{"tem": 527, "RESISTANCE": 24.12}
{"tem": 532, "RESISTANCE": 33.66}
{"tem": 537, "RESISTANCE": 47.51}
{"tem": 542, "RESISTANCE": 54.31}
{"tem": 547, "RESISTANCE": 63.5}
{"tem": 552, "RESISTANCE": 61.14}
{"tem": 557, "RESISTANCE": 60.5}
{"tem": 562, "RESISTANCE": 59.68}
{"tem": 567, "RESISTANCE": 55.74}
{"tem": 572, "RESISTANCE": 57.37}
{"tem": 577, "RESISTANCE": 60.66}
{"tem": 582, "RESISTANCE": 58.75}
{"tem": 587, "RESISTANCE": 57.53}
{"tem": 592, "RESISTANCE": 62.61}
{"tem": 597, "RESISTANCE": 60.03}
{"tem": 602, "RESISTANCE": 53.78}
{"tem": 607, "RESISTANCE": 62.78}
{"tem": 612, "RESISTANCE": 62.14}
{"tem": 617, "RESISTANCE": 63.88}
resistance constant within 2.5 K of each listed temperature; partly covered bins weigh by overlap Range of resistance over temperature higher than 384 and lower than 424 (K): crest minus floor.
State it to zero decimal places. 13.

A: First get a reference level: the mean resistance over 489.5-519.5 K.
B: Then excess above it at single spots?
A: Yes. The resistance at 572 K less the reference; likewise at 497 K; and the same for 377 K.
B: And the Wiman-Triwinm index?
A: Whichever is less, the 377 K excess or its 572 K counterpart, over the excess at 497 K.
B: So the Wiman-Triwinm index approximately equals -4.1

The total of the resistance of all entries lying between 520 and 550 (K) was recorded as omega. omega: 253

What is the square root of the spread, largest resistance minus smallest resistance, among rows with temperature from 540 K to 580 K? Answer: 3.0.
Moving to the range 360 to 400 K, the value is 4.0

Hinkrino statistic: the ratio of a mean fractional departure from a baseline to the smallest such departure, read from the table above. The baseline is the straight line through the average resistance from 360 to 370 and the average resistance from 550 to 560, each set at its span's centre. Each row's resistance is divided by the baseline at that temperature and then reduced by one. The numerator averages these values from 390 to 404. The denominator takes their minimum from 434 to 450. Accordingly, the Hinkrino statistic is -0.07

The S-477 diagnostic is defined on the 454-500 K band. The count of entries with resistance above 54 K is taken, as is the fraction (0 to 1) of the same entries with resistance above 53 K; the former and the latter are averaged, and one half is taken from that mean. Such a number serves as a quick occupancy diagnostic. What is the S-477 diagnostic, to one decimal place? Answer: 1.2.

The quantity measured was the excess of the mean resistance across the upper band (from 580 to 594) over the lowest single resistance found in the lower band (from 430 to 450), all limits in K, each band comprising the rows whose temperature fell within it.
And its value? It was 14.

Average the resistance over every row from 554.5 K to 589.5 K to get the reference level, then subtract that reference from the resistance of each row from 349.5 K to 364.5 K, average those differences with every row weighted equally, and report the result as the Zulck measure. 5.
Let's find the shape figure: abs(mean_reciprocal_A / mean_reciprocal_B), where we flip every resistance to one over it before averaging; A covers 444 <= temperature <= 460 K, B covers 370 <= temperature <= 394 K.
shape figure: 1.15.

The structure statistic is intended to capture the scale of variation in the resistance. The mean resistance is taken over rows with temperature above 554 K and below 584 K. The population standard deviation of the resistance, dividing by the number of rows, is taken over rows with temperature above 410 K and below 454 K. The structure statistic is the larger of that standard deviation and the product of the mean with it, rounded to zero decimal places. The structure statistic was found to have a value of 436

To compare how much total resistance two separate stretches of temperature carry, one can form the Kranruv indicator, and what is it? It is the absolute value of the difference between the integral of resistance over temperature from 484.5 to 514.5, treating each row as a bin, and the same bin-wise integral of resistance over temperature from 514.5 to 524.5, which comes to 862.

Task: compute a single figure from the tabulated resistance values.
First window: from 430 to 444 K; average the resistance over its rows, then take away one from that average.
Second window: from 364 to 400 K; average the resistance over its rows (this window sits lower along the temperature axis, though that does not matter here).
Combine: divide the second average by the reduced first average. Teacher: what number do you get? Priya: 1.39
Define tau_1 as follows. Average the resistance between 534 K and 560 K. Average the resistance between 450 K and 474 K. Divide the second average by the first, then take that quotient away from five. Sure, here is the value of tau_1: 4.00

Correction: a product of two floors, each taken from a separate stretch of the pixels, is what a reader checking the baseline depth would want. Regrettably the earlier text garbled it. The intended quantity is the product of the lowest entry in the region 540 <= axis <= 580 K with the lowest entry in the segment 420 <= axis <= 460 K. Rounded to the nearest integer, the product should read 2498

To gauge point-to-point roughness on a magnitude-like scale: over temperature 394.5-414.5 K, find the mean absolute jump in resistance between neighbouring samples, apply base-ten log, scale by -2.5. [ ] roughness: -0.74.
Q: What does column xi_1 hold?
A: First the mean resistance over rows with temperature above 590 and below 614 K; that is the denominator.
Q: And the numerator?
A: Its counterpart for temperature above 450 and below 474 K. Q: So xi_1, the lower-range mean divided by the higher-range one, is 0.95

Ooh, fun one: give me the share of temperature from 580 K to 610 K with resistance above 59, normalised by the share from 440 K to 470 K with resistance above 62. 3.0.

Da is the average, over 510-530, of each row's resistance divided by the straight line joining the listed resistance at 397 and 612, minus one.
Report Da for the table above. -0.46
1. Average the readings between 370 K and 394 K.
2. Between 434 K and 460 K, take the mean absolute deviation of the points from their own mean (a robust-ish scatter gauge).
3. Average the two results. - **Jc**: 36.3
